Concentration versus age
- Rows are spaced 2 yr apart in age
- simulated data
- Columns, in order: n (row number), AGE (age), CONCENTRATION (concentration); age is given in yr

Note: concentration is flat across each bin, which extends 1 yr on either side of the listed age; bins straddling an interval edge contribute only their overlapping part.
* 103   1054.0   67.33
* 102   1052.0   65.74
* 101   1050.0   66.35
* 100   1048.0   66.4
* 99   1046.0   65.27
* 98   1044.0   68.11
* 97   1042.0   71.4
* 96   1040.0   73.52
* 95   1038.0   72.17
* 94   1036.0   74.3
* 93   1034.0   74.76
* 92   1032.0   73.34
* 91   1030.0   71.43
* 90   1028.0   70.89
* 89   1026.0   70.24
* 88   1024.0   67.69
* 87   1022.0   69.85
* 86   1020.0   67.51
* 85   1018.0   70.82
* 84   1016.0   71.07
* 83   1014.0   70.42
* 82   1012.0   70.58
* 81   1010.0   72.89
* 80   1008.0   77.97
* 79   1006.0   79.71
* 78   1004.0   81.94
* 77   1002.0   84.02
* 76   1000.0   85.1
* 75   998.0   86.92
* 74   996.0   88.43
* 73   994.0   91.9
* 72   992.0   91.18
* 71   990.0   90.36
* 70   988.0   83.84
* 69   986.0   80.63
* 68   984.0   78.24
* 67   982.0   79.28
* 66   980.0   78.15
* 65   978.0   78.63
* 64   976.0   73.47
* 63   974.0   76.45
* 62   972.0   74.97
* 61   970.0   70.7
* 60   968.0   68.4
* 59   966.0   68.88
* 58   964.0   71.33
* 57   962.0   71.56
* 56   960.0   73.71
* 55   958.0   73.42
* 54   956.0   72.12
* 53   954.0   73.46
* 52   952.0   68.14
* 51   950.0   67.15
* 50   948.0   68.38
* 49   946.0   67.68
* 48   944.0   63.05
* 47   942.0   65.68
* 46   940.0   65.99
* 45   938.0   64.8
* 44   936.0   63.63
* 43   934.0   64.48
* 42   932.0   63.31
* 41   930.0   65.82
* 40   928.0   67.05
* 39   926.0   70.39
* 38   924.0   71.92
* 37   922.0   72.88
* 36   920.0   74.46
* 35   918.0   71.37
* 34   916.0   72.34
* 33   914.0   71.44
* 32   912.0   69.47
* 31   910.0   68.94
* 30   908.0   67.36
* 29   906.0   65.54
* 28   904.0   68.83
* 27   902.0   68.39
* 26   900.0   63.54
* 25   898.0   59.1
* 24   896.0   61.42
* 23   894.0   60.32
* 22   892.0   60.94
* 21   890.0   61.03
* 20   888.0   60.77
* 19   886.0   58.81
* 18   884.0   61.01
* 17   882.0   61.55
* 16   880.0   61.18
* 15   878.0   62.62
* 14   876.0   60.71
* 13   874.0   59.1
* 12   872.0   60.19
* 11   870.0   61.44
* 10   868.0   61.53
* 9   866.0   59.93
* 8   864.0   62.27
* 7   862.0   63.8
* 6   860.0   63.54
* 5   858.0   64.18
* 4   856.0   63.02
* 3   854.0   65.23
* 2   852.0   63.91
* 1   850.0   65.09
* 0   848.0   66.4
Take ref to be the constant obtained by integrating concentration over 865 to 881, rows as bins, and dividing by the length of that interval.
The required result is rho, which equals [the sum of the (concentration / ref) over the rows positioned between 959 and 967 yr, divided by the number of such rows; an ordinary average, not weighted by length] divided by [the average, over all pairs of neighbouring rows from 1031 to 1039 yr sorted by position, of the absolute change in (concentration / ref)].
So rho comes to 53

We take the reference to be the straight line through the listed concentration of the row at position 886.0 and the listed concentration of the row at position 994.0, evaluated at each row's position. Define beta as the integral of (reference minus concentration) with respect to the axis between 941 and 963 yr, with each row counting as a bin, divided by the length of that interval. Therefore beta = 10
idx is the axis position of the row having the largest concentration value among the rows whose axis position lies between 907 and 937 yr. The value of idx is 920.0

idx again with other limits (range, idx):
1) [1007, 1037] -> 1008.0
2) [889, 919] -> 916.0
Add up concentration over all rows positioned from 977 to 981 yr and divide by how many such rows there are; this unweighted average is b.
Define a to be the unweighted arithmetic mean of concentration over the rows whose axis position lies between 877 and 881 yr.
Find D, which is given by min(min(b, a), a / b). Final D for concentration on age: 0.79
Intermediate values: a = 62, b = 78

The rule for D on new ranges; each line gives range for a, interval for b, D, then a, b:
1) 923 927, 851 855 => 1.10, 71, 65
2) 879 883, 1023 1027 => 0.89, 61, 69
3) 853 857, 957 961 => 0.87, 64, 74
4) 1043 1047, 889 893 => 1.09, 67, 61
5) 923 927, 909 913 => 1.03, 71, 69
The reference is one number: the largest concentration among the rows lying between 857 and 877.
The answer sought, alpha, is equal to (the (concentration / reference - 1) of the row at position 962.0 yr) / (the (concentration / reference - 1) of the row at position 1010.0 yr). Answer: 0.8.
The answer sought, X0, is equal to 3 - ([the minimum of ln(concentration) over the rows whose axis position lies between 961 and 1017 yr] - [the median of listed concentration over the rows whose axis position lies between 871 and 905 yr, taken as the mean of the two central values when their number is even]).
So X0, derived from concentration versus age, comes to 60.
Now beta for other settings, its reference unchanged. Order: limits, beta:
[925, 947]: 9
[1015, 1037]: 31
